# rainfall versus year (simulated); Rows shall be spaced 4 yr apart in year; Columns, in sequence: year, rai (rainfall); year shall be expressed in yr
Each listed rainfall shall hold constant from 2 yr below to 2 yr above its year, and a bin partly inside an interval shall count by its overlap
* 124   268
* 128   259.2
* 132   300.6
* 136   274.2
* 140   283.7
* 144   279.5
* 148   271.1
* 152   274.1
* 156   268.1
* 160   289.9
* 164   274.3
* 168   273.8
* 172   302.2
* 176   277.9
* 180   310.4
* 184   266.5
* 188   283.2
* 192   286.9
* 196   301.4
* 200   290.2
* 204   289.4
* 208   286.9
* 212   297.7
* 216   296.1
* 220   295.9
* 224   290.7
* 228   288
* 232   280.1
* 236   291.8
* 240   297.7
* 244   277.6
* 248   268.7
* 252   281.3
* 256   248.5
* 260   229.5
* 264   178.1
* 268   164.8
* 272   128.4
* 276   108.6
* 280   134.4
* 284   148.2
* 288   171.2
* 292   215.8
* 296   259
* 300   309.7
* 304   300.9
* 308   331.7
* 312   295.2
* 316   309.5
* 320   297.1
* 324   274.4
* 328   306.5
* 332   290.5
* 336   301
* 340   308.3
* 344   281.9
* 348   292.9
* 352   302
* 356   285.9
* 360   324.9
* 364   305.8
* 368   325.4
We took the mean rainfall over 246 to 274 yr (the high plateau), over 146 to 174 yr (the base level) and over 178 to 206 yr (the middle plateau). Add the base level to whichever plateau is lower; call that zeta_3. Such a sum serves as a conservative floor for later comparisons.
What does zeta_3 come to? 493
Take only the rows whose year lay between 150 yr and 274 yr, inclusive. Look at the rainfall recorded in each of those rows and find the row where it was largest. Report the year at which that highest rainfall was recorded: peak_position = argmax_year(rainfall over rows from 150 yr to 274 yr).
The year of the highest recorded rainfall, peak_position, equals 180 yr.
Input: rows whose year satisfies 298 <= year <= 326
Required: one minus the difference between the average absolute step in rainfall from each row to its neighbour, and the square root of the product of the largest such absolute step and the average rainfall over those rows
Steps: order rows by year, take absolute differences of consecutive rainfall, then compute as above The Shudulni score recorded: 85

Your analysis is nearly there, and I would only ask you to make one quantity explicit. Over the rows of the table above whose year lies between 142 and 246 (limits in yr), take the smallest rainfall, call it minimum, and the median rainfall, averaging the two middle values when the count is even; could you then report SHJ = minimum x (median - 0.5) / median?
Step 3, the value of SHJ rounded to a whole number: 266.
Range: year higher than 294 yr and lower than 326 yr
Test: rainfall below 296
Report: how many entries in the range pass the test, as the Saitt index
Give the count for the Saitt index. 3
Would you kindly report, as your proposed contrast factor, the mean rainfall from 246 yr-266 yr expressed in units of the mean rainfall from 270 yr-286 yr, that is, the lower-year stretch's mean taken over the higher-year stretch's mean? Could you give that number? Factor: 1.9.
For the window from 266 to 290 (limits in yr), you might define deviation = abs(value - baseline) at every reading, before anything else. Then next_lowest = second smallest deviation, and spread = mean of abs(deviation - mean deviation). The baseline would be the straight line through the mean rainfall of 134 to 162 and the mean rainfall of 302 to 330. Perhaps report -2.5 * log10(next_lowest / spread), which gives -2.12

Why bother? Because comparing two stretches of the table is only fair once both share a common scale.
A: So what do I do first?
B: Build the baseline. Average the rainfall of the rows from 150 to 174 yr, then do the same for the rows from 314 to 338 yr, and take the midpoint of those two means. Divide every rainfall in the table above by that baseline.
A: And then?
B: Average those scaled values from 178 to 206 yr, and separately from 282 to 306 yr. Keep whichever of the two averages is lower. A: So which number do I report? 0.81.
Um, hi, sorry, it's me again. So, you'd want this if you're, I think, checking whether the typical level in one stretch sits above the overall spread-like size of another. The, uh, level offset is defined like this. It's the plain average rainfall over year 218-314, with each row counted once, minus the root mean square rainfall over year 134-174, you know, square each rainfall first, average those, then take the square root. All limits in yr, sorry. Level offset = -38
